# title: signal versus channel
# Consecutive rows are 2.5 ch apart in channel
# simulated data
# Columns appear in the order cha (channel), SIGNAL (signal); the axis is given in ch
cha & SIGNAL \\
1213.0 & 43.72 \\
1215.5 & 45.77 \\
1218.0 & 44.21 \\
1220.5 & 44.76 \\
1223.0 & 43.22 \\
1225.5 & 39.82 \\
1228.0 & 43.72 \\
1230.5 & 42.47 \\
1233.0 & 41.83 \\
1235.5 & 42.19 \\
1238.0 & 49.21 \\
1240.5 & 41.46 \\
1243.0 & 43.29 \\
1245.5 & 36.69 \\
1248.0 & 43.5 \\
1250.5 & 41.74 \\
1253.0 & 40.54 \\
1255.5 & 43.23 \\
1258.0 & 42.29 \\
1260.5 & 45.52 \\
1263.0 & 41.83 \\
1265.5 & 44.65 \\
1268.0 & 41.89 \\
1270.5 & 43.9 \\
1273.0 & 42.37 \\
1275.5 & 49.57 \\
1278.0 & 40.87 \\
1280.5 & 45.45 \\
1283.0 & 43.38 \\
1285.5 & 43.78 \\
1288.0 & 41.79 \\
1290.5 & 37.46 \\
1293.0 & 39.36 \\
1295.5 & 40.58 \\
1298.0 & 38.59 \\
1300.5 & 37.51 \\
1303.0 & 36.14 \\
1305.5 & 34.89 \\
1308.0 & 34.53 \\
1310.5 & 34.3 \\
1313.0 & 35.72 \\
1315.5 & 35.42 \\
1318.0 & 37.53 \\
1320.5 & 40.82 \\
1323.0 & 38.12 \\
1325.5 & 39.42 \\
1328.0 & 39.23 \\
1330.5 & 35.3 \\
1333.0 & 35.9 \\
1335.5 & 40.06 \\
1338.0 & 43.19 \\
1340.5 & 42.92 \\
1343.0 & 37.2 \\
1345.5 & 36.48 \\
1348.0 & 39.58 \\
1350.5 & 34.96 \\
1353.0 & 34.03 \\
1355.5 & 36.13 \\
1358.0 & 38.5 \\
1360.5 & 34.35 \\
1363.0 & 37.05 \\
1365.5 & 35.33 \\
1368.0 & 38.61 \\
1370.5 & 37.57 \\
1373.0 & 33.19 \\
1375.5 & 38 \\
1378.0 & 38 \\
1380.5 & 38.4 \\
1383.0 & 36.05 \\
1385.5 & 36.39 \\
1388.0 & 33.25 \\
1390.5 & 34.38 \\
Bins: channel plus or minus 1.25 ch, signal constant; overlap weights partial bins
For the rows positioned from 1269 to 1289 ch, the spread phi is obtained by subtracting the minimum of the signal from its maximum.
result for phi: 8.70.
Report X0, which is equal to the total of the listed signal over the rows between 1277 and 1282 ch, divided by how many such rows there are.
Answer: 43.2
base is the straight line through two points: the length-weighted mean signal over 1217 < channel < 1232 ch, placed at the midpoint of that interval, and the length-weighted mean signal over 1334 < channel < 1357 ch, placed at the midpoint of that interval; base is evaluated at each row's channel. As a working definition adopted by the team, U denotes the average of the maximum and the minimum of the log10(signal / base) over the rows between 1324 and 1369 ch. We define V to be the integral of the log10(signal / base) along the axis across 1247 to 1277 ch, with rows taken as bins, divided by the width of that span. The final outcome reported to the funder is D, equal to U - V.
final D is -0.018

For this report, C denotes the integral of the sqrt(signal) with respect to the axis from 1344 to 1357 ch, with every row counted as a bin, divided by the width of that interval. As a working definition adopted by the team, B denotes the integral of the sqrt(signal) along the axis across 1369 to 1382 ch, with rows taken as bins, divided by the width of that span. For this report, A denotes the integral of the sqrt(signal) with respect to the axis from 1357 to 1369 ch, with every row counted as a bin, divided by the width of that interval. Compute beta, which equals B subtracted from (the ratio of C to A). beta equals -5.09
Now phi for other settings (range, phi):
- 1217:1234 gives 4.94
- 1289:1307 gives 5.69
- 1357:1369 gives 4.26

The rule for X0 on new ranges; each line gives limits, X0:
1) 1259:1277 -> 44.2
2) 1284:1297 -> 40.6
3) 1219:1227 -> 42.6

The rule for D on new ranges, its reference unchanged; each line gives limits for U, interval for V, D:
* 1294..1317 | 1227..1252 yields -0.030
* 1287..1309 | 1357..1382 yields -0.018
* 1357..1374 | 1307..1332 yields 0.008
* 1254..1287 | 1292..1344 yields 0.058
